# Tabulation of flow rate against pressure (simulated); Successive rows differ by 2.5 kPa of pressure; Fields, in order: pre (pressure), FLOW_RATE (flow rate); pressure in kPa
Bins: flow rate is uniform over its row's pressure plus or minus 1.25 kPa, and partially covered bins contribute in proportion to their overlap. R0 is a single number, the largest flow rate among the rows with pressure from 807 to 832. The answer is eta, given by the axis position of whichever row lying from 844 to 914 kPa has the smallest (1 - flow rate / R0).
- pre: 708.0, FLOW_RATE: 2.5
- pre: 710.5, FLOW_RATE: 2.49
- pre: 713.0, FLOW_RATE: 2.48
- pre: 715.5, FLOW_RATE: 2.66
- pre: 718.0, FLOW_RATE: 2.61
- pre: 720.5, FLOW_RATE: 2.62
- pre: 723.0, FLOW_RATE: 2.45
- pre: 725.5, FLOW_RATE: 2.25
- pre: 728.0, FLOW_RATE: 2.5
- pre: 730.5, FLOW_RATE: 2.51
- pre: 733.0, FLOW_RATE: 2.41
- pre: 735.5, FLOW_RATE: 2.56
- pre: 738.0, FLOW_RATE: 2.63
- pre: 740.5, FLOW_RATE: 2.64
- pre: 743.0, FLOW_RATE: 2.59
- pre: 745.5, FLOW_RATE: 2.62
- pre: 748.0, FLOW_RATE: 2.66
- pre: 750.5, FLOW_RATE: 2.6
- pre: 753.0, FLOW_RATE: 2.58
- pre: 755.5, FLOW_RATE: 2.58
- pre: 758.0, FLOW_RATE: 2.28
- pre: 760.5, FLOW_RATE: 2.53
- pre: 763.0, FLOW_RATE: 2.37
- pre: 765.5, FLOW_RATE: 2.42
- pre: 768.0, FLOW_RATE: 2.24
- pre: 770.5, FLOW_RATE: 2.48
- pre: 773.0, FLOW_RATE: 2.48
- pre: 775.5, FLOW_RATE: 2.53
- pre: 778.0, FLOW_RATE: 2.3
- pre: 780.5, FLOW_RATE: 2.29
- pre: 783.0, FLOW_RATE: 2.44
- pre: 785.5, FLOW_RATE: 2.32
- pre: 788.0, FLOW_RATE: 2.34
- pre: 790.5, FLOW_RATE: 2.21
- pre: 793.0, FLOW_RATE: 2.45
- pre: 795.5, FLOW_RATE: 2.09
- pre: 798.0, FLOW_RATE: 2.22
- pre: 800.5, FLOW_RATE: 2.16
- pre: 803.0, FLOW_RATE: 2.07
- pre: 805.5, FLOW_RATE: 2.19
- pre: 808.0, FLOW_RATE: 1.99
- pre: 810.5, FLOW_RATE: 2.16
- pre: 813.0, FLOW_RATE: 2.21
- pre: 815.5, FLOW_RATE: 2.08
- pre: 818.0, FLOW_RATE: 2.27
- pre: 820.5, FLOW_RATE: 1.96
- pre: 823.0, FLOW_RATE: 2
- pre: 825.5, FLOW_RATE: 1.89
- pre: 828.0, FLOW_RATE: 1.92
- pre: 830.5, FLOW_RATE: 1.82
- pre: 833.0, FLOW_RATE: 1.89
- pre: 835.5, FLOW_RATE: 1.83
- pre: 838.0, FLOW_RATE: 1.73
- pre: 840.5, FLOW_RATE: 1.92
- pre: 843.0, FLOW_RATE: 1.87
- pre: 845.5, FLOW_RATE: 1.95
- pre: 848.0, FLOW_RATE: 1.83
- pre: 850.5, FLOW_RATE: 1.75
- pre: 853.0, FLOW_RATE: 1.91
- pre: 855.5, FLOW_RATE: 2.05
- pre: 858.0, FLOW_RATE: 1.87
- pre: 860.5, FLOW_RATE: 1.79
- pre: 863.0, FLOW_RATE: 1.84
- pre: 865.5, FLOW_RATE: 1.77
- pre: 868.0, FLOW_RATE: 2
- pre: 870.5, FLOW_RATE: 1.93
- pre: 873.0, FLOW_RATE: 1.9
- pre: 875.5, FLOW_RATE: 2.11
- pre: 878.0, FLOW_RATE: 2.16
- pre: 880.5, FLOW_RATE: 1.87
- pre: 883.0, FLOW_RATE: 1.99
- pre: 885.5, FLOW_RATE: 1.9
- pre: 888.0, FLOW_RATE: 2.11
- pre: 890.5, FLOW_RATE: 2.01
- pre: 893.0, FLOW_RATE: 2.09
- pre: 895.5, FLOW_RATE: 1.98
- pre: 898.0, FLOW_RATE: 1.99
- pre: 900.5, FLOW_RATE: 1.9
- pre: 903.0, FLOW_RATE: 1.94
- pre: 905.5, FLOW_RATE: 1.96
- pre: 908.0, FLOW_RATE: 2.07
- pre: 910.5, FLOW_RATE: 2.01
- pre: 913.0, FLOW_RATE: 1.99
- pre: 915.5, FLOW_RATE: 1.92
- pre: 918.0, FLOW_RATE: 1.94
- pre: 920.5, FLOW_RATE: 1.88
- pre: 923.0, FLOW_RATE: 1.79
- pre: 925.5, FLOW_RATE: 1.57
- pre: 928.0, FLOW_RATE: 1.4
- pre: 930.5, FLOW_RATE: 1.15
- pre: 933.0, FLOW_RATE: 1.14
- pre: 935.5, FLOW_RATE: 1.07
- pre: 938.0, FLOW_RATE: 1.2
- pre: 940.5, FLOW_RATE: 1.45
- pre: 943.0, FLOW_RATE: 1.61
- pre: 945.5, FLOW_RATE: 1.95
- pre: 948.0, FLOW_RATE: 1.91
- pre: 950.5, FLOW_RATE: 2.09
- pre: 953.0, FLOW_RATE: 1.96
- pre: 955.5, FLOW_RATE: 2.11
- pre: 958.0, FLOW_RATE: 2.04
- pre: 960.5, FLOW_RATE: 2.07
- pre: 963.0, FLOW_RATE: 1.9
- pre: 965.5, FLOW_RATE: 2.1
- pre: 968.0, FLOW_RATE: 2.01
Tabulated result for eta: 878.0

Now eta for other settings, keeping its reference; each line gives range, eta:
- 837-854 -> 845.5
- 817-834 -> 818.0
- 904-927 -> 908.0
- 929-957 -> 955.5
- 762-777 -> 775.5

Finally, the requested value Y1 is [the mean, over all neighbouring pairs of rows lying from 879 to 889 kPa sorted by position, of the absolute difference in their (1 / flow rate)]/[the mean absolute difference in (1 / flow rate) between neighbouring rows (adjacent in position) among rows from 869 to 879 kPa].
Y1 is 1.5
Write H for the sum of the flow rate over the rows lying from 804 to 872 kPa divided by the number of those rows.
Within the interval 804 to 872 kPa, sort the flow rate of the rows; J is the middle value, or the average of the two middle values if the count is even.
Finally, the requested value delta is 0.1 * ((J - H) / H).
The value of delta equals -0.0011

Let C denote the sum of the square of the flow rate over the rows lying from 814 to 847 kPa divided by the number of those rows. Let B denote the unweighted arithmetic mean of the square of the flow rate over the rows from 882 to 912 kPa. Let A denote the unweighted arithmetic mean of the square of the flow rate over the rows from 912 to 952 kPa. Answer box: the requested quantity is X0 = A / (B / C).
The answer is 2.6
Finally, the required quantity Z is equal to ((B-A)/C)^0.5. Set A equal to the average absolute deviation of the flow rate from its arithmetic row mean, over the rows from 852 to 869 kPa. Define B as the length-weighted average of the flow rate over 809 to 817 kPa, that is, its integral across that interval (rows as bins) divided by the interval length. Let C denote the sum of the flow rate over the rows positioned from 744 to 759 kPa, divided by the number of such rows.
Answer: 0.9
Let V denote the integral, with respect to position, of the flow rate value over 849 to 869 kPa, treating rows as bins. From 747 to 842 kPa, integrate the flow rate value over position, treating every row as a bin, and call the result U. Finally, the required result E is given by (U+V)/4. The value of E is 62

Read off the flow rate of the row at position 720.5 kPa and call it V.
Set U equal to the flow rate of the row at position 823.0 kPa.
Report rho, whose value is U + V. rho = 4.6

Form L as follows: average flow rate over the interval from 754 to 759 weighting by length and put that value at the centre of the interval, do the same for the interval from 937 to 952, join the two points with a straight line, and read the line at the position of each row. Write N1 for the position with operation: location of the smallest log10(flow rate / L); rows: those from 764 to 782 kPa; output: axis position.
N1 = 768.0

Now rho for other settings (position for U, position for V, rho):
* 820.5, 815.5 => 4.0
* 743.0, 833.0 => 4.5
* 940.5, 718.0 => 4.1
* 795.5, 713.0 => 4.6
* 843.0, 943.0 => 3.5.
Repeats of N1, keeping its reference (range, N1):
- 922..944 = 935.5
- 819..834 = 830.5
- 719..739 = 725.5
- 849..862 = 850.5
